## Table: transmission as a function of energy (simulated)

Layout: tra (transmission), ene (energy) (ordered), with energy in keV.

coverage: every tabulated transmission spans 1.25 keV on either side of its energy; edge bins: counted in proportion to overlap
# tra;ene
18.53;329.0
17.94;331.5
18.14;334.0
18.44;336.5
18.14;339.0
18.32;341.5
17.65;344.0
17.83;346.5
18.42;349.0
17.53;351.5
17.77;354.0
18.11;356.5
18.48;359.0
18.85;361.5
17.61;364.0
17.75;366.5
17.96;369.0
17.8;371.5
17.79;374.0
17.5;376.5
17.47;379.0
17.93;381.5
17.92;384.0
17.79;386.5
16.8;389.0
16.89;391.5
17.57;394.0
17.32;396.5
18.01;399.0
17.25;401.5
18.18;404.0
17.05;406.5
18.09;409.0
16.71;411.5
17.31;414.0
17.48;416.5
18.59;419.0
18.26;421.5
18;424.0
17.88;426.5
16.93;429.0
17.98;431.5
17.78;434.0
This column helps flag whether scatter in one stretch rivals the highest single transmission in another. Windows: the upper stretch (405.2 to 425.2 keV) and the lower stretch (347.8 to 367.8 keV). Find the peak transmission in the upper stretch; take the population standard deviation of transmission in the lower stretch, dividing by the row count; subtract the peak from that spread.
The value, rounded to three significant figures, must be -18.1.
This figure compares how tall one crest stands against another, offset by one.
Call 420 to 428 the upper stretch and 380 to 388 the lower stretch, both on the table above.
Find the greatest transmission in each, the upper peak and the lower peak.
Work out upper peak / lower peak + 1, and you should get 2.02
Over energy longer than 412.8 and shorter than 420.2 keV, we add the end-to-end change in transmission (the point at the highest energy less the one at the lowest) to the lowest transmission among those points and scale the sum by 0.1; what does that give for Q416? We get 1.86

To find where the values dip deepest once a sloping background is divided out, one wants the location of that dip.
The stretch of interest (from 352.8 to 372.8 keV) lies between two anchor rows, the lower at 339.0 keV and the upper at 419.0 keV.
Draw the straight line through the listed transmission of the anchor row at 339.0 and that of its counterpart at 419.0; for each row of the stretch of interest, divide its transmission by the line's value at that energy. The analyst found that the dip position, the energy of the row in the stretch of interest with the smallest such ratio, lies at 364.0 keV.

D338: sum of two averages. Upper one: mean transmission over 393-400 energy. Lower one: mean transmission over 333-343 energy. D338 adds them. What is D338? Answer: 35.9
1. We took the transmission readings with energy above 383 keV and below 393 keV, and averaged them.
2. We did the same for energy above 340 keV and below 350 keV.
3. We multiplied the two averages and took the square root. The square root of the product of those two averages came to 17.7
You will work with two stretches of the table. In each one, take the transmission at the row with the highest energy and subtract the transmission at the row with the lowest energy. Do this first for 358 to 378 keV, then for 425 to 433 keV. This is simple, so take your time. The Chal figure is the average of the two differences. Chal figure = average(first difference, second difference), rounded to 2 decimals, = -0.44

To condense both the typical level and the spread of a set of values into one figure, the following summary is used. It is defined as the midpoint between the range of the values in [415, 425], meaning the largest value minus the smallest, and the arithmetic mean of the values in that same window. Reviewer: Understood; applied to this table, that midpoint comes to 9.6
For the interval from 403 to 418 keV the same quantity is 9.5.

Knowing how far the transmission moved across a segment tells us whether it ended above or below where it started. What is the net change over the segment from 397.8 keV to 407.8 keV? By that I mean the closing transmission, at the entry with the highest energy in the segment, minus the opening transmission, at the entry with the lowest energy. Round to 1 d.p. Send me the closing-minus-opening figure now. -1.0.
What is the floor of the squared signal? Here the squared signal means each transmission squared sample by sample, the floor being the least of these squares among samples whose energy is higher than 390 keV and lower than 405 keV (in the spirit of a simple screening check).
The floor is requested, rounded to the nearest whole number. 285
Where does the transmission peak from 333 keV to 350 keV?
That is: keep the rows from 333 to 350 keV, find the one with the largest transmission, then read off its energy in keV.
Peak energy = 336.5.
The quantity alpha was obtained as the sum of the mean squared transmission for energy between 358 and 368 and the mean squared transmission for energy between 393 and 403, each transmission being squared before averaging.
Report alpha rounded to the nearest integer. 638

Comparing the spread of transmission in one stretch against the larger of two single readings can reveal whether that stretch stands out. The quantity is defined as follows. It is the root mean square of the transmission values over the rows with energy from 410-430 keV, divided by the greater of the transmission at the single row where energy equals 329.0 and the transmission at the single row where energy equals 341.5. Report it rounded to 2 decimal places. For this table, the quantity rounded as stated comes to 0.95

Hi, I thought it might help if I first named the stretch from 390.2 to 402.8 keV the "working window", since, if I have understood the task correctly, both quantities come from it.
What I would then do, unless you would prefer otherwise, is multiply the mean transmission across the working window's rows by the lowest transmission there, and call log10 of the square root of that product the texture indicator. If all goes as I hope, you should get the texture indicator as 1.23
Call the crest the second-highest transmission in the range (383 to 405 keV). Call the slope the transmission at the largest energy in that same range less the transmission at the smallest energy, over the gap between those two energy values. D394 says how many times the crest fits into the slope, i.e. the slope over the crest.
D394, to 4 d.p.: 0.0007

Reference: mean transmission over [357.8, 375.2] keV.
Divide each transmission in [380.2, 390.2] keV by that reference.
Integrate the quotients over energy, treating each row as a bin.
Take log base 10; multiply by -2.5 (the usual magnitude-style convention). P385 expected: -2.47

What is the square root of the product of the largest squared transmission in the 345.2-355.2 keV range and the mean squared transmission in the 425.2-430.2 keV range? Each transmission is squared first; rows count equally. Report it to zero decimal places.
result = 321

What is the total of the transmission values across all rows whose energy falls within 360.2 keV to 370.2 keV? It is 72.2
